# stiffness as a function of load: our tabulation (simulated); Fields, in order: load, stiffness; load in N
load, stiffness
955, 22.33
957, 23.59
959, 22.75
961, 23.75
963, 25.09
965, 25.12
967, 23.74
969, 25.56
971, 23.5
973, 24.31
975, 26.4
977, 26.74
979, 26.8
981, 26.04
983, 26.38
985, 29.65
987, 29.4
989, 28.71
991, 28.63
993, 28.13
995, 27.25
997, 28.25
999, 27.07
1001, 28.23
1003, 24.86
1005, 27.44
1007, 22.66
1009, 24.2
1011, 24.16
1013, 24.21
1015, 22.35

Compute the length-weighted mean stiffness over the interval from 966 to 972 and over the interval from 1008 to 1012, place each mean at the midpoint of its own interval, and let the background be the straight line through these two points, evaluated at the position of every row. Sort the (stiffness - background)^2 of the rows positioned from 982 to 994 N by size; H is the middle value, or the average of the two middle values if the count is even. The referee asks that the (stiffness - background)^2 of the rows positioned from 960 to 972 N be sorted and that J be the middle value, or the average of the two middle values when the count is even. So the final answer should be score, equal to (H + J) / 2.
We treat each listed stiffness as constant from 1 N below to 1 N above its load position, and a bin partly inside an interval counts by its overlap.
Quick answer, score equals 10.2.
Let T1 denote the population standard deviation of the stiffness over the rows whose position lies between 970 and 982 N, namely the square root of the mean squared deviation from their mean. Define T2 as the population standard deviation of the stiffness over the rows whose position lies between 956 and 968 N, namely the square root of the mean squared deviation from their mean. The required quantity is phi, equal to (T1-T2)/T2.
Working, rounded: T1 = 1.3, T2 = 0.8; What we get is 0.5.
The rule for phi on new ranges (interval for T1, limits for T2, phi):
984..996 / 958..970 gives -0.2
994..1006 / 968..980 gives -0.1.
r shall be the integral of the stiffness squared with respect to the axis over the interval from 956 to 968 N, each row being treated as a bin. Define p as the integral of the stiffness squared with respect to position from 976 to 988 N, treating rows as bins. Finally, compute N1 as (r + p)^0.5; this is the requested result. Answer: 127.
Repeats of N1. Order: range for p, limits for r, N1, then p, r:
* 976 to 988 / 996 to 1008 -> 132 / 9101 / 8424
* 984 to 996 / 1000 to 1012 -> 132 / 9843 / 7701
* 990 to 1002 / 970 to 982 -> 131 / 9363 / 7903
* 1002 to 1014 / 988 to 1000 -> 129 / 7280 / 9417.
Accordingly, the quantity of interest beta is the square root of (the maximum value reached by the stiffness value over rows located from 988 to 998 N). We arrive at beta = 5.36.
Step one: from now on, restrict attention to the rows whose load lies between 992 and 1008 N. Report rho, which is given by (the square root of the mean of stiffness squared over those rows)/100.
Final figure 0.268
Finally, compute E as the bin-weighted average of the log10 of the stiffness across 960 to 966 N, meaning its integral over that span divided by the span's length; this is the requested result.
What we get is 1.39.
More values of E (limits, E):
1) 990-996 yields 1.45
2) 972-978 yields 1.41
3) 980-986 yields 1.44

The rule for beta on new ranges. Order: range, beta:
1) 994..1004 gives 5.32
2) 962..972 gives 5.06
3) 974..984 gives 5.18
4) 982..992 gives 5.45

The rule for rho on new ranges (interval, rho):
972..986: 0.267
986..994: 0.287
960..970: 0.247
